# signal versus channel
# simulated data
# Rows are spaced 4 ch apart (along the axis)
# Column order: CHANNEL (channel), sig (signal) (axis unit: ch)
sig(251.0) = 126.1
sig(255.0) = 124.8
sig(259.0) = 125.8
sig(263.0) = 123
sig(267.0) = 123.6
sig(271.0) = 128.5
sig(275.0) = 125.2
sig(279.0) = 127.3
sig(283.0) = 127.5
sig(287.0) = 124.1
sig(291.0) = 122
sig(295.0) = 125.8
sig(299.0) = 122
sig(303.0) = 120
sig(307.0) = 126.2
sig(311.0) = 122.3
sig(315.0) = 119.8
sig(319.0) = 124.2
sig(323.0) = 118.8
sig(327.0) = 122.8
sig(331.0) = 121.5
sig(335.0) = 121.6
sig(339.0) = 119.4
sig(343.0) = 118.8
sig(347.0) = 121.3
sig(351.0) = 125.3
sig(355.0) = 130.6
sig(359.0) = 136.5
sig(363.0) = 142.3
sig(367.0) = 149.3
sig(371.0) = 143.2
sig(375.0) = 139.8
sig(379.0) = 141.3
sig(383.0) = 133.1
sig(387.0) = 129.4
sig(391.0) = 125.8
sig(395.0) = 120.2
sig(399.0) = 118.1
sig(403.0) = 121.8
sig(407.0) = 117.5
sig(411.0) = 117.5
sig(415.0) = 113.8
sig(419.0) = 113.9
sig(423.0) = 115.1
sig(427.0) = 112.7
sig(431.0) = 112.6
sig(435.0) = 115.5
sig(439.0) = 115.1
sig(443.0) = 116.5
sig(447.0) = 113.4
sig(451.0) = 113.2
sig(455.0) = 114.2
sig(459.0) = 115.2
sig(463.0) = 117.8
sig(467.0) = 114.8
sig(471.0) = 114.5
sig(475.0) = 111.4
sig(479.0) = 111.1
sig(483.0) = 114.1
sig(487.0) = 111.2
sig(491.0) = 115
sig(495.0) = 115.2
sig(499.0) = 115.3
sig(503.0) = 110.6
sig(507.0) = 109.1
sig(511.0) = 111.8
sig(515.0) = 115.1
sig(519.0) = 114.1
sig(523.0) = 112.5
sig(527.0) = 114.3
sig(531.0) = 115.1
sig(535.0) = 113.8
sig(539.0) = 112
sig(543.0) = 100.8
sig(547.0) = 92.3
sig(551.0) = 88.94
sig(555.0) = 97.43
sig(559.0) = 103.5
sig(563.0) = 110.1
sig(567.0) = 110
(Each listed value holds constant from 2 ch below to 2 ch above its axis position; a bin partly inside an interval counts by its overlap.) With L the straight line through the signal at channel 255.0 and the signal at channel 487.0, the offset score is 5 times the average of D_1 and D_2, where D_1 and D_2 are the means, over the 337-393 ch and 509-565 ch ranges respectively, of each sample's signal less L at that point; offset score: 33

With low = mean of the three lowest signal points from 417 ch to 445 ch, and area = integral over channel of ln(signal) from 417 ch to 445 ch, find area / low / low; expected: 0.0104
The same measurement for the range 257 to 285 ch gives 0.0088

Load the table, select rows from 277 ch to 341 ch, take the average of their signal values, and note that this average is 123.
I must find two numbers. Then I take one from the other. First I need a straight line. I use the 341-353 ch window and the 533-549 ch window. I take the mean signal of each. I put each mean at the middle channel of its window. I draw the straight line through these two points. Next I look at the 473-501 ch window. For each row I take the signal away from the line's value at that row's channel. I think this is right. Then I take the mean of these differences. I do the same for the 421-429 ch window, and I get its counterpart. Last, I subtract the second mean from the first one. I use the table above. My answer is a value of -4.9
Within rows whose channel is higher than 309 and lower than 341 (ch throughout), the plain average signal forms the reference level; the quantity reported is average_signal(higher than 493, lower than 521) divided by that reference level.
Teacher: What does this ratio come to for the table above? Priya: 0.932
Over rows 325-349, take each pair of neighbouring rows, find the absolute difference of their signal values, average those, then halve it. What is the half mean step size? 0.67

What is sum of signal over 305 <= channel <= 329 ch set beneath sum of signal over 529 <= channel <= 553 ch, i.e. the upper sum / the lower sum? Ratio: 0.85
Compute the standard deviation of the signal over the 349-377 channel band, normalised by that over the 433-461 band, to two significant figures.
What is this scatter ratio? 6.8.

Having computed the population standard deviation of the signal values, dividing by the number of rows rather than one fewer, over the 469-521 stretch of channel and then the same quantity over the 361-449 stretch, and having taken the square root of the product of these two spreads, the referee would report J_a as 4.9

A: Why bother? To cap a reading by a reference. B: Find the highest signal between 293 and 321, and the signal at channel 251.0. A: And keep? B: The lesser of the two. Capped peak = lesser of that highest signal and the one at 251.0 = 126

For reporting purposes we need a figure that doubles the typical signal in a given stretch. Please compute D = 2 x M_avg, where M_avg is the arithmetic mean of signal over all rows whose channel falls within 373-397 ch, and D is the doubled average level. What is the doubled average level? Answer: 263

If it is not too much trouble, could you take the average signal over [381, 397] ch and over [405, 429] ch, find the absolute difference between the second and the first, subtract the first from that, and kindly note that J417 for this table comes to -115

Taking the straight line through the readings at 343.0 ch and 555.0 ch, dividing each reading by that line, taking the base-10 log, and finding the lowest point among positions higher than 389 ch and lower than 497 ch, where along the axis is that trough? 415.0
